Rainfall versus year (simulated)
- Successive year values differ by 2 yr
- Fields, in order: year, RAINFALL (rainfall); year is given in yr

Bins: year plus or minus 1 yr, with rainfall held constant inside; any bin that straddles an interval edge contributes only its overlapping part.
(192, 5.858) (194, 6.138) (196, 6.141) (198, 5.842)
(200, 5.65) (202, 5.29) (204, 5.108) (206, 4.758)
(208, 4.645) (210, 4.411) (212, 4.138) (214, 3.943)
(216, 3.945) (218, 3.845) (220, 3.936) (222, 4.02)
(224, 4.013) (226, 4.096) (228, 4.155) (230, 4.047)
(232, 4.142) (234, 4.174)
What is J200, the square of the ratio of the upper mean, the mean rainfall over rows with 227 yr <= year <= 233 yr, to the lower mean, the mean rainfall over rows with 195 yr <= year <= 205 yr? 0.54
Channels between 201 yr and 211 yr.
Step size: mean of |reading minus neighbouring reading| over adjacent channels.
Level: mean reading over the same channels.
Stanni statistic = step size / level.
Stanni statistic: 0.045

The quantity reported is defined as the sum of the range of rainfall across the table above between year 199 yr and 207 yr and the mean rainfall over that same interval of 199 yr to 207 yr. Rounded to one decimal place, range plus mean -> 6.1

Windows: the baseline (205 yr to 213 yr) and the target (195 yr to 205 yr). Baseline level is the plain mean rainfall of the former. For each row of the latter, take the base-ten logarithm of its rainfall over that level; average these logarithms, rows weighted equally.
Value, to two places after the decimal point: 0.10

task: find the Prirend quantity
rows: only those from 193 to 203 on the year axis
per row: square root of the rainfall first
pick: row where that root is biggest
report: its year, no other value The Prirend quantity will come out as 196 yr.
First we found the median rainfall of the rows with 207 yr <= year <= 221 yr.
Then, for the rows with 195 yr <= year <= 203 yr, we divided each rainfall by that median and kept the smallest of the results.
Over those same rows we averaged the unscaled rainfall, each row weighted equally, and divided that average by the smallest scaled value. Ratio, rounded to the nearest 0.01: 4.27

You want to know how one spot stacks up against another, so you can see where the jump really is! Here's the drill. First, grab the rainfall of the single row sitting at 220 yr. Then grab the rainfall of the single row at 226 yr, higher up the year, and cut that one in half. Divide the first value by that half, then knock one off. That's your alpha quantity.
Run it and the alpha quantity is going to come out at 0.92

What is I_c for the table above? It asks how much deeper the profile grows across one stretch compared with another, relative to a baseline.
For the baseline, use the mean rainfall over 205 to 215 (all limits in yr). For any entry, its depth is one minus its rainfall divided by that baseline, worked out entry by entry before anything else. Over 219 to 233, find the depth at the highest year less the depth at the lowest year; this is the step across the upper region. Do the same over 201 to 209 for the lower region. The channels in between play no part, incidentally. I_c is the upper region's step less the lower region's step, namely -0.19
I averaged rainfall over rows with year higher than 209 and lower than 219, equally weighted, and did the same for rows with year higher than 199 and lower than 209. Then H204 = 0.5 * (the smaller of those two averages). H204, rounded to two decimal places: 2.03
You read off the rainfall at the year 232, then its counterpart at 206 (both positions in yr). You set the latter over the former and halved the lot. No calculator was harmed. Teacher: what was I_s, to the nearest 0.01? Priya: 0.57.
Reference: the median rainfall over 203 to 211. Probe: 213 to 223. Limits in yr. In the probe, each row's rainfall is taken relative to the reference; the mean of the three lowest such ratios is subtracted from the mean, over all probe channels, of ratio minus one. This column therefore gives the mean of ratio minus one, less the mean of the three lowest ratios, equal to -0.994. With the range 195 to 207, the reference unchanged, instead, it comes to -0.912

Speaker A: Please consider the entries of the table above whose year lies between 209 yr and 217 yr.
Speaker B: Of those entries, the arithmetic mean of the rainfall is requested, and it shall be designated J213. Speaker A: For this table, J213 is 4.11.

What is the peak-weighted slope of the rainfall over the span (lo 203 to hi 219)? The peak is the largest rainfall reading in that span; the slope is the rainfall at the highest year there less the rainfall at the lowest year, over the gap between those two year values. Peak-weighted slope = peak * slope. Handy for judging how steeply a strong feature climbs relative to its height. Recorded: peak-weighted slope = -0.46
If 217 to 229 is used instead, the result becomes 0.13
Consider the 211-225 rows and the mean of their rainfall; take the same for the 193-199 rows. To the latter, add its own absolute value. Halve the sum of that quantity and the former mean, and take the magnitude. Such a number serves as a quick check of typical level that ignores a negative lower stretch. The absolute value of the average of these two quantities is 8.0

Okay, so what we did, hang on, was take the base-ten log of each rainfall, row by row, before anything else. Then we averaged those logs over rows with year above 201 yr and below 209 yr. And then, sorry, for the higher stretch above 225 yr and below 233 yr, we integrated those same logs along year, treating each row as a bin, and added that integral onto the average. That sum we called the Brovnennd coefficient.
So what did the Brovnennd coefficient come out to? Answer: 5.60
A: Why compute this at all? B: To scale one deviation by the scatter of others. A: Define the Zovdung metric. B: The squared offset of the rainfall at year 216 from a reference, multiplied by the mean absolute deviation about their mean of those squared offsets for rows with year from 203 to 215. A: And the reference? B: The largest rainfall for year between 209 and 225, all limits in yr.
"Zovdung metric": 0.028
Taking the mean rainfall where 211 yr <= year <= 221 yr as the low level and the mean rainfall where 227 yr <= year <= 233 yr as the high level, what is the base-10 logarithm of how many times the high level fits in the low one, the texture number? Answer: -0.016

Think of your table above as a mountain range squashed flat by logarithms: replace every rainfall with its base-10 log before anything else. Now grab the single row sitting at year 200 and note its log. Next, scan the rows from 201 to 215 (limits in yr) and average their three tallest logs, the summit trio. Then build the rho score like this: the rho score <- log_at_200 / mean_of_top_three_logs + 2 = 3.07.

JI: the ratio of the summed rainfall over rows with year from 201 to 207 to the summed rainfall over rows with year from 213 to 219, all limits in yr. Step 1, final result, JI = 1.29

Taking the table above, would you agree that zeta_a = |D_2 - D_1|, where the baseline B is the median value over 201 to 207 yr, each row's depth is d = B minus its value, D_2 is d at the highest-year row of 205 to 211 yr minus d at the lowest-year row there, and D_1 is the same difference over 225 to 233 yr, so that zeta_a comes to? 0.39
